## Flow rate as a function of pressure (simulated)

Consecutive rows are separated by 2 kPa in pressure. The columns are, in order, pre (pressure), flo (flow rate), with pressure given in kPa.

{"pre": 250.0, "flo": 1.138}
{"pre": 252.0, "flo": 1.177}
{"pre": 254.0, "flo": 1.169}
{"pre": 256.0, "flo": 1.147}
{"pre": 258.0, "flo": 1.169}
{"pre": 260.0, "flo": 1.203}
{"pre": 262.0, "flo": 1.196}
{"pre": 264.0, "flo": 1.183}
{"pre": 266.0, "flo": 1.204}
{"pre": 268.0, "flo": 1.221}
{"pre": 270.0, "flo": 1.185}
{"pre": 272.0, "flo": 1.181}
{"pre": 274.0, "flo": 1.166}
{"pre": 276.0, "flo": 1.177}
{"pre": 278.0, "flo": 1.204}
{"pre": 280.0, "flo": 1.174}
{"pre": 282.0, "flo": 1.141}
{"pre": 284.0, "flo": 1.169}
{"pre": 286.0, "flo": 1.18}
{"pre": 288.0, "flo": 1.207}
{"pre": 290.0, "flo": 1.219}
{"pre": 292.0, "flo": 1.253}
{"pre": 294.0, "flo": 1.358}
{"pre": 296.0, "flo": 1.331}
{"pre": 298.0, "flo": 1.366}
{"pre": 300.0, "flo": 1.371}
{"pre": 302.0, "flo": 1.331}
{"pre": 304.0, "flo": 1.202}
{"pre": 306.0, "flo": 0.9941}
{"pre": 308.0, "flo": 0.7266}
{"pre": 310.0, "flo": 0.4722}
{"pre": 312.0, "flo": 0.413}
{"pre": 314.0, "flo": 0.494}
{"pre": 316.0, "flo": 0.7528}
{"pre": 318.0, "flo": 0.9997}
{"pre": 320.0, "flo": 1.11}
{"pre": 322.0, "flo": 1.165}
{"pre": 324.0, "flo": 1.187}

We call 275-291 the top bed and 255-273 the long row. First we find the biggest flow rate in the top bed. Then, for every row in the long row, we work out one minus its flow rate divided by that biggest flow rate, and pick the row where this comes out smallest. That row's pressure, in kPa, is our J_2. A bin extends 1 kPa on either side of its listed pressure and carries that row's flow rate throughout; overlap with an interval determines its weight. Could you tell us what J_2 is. 268.0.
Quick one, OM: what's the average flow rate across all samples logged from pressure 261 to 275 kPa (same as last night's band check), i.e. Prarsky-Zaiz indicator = 1.19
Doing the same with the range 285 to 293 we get 1.21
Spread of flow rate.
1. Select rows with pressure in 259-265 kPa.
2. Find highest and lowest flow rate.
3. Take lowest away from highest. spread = 0.02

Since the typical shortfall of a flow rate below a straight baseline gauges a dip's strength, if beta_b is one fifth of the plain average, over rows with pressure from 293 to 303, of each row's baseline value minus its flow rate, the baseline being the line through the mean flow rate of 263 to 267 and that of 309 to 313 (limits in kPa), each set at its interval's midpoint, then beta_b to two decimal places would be -0.14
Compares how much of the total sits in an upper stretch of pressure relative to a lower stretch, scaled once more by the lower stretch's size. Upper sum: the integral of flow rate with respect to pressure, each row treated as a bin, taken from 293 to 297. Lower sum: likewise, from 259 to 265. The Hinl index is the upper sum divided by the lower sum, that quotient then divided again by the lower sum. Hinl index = 0.10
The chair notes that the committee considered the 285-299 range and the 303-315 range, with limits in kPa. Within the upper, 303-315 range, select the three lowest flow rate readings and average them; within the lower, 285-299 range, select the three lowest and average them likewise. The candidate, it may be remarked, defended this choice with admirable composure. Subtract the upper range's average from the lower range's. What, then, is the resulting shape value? 0.7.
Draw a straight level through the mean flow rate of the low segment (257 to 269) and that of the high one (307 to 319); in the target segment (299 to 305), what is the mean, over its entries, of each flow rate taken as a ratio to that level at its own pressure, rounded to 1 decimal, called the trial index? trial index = 1.7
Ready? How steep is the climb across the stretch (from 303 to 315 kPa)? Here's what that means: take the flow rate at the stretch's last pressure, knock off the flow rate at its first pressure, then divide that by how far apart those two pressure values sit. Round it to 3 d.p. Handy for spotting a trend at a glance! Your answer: -0.071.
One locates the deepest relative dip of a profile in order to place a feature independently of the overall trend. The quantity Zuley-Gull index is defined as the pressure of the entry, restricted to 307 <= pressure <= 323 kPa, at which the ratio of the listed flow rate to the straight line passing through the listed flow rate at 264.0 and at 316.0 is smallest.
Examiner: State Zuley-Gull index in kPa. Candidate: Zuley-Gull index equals 312.0 kPa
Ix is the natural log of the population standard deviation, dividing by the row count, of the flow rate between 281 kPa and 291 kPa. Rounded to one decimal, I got -3.6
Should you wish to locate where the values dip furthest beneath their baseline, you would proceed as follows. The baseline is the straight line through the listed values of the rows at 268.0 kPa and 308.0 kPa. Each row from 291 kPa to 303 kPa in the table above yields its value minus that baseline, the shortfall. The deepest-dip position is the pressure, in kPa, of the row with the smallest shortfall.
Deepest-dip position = 292.0 kPa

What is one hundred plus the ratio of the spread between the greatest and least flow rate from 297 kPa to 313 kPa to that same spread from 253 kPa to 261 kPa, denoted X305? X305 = 117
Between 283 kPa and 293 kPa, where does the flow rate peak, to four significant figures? 292.0 kPa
